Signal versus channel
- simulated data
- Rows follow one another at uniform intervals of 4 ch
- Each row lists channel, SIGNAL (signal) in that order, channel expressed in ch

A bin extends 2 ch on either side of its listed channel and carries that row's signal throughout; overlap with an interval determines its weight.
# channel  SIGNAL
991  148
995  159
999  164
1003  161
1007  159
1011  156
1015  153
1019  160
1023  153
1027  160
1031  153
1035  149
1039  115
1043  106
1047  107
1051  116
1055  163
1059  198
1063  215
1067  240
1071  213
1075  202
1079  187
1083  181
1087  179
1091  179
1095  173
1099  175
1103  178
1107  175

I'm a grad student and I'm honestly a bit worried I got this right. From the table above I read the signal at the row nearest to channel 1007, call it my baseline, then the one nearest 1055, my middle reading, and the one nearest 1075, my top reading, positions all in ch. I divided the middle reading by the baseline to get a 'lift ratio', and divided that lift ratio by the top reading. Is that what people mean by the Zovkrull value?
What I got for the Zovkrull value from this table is 0.0051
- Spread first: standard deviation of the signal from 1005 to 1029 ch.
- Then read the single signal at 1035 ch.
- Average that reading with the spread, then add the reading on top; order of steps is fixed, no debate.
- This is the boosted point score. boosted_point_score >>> 225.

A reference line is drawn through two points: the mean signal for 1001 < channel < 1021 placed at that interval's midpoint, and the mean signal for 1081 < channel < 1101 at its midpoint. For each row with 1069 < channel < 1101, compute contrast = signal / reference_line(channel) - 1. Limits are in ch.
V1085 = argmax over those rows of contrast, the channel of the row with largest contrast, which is 1071 ch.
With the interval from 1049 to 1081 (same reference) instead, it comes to 1067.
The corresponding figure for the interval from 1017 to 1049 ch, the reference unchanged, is 1019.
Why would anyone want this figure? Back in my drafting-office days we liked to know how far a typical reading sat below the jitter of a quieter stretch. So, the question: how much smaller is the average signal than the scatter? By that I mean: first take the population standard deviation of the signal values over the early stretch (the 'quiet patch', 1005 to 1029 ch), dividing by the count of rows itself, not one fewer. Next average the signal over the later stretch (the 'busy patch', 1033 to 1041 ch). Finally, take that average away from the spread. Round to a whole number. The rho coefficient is -129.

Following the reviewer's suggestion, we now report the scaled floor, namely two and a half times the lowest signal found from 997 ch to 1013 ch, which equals 390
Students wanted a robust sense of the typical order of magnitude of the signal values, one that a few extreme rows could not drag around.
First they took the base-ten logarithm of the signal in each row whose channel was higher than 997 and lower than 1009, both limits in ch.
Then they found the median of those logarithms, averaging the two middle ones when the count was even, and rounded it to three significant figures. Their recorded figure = 2.21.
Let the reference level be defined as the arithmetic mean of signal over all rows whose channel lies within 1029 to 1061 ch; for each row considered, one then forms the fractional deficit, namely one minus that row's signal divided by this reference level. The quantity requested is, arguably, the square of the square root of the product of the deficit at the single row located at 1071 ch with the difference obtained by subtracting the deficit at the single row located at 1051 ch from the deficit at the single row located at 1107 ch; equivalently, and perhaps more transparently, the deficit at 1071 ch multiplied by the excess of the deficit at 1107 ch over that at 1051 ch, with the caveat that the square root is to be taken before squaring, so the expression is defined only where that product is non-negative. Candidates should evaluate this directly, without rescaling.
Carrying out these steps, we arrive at 0.23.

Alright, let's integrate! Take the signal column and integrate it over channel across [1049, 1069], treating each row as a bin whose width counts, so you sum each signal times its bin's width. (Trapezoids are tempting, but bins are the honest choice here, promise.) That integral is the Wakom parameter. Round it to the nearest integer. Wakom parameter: 3728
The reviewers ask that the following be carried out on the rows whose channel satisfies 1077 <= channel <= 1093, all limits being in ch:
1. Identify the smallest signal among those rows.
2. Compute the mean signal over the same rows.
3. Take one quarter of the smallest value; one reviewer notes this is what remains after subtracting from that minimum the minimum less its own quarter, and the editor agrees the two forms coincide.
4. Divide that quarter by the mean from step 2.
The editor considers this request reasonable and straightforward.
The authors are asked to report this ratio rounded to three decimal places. 0.247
